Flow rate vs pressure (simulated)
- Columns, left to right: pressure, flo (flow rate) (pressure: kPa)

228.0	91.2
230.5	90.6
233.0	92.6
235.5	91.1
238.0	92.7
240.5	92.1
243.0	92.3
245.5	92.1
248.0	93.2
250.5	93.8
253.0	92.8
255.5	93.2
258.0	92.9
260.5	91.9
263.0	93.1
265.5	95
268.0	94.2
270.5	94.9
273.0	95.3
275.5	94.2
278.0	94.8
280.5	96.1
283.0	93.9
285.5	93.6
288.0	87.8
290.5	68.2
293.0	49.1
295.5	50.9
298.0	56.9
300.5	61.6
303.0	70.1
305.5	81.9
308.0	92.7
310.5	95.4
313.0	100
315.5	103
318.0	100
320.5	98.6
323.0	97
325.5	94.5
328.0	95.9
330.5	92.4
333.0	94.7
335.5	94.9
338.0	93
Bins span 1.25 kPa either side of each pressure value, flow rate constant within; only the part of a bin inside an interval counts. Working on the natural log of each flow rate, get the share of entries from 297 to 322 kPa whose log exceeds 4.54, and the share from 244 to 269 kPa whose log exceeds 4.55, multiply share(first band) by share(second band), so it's 0.05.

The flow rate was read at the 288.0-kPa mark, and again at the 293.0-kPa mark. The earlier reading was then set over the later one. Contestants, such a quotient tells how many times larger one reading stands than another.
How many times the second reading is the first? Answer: 1.79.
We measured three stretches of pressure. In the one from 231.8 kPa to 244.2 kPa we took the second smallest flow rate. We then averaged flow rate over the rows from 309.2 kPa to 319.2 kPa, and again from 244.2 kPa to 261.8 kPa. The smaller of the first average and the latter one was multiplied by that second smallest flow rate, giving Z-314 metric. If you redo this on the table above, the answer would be 8551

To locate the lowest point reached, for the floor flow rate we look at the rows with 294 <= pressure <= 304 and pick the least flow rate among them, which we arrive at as 50.9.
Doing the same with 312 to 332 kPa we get 92.4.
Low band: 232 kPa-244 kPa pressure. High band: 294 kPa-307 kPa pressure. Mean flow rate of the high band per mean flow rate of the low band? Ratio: 0.70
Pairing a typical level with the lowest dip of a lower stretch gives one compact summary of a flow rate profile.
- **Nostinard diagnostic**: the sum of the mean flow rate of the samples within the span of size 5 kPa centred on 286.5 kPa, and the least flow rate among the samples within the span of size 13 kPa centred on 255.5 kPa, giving 183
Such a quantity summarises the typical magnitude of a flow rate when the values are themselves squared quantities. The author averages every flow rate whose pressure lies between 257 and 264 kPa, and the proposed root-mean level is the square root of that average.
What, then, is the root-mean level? 9.62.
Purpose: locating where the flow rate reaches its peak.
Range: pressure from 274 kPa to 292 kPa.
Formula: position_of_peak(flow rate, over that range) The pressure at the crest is 280.5 kPa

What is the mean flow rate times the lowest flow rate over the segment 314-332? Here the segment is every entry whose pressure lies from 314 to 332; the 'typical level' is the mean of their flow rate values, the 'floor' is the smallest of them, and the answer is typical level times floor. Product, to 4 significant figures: 8994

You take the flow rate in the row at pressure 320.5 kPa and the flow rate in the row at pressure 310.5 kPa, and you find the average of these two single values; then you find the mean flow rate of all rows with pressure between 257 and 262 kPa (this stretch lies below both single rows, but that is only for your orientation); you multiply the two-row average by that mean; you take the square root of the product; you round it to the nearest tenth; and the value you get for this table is 94.7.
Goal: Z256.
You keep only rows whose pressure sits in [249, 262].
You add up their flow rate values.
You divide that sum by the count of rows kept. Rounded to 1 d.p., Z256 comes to 92.9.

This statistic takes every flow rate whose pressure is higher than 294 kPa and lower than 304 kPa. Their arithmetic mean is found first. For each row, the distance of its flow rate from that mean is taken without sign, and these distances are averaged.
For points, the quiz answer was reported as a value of 6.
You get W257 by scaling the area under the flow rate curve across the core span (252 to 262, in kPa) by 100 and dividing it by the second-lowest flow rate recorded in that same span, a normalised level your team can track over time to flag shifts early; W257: 999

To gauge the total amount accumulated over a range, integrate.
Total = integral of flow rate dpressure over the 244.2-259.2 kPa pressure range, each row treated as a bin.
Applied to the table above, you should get 1395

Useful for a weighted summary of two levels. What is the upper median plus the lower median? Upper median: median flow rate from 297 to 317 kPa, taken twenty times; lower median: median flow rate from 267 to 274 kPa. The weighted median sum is 1841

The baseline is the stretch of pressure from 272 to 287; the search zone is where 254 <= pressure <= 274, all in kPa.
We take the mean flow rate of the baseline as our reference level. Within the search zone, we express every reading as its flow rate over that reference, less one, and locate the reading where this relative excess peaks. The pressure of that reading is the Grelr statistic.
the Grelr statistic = 273.0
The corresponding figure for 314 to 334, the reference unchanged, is 315.5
